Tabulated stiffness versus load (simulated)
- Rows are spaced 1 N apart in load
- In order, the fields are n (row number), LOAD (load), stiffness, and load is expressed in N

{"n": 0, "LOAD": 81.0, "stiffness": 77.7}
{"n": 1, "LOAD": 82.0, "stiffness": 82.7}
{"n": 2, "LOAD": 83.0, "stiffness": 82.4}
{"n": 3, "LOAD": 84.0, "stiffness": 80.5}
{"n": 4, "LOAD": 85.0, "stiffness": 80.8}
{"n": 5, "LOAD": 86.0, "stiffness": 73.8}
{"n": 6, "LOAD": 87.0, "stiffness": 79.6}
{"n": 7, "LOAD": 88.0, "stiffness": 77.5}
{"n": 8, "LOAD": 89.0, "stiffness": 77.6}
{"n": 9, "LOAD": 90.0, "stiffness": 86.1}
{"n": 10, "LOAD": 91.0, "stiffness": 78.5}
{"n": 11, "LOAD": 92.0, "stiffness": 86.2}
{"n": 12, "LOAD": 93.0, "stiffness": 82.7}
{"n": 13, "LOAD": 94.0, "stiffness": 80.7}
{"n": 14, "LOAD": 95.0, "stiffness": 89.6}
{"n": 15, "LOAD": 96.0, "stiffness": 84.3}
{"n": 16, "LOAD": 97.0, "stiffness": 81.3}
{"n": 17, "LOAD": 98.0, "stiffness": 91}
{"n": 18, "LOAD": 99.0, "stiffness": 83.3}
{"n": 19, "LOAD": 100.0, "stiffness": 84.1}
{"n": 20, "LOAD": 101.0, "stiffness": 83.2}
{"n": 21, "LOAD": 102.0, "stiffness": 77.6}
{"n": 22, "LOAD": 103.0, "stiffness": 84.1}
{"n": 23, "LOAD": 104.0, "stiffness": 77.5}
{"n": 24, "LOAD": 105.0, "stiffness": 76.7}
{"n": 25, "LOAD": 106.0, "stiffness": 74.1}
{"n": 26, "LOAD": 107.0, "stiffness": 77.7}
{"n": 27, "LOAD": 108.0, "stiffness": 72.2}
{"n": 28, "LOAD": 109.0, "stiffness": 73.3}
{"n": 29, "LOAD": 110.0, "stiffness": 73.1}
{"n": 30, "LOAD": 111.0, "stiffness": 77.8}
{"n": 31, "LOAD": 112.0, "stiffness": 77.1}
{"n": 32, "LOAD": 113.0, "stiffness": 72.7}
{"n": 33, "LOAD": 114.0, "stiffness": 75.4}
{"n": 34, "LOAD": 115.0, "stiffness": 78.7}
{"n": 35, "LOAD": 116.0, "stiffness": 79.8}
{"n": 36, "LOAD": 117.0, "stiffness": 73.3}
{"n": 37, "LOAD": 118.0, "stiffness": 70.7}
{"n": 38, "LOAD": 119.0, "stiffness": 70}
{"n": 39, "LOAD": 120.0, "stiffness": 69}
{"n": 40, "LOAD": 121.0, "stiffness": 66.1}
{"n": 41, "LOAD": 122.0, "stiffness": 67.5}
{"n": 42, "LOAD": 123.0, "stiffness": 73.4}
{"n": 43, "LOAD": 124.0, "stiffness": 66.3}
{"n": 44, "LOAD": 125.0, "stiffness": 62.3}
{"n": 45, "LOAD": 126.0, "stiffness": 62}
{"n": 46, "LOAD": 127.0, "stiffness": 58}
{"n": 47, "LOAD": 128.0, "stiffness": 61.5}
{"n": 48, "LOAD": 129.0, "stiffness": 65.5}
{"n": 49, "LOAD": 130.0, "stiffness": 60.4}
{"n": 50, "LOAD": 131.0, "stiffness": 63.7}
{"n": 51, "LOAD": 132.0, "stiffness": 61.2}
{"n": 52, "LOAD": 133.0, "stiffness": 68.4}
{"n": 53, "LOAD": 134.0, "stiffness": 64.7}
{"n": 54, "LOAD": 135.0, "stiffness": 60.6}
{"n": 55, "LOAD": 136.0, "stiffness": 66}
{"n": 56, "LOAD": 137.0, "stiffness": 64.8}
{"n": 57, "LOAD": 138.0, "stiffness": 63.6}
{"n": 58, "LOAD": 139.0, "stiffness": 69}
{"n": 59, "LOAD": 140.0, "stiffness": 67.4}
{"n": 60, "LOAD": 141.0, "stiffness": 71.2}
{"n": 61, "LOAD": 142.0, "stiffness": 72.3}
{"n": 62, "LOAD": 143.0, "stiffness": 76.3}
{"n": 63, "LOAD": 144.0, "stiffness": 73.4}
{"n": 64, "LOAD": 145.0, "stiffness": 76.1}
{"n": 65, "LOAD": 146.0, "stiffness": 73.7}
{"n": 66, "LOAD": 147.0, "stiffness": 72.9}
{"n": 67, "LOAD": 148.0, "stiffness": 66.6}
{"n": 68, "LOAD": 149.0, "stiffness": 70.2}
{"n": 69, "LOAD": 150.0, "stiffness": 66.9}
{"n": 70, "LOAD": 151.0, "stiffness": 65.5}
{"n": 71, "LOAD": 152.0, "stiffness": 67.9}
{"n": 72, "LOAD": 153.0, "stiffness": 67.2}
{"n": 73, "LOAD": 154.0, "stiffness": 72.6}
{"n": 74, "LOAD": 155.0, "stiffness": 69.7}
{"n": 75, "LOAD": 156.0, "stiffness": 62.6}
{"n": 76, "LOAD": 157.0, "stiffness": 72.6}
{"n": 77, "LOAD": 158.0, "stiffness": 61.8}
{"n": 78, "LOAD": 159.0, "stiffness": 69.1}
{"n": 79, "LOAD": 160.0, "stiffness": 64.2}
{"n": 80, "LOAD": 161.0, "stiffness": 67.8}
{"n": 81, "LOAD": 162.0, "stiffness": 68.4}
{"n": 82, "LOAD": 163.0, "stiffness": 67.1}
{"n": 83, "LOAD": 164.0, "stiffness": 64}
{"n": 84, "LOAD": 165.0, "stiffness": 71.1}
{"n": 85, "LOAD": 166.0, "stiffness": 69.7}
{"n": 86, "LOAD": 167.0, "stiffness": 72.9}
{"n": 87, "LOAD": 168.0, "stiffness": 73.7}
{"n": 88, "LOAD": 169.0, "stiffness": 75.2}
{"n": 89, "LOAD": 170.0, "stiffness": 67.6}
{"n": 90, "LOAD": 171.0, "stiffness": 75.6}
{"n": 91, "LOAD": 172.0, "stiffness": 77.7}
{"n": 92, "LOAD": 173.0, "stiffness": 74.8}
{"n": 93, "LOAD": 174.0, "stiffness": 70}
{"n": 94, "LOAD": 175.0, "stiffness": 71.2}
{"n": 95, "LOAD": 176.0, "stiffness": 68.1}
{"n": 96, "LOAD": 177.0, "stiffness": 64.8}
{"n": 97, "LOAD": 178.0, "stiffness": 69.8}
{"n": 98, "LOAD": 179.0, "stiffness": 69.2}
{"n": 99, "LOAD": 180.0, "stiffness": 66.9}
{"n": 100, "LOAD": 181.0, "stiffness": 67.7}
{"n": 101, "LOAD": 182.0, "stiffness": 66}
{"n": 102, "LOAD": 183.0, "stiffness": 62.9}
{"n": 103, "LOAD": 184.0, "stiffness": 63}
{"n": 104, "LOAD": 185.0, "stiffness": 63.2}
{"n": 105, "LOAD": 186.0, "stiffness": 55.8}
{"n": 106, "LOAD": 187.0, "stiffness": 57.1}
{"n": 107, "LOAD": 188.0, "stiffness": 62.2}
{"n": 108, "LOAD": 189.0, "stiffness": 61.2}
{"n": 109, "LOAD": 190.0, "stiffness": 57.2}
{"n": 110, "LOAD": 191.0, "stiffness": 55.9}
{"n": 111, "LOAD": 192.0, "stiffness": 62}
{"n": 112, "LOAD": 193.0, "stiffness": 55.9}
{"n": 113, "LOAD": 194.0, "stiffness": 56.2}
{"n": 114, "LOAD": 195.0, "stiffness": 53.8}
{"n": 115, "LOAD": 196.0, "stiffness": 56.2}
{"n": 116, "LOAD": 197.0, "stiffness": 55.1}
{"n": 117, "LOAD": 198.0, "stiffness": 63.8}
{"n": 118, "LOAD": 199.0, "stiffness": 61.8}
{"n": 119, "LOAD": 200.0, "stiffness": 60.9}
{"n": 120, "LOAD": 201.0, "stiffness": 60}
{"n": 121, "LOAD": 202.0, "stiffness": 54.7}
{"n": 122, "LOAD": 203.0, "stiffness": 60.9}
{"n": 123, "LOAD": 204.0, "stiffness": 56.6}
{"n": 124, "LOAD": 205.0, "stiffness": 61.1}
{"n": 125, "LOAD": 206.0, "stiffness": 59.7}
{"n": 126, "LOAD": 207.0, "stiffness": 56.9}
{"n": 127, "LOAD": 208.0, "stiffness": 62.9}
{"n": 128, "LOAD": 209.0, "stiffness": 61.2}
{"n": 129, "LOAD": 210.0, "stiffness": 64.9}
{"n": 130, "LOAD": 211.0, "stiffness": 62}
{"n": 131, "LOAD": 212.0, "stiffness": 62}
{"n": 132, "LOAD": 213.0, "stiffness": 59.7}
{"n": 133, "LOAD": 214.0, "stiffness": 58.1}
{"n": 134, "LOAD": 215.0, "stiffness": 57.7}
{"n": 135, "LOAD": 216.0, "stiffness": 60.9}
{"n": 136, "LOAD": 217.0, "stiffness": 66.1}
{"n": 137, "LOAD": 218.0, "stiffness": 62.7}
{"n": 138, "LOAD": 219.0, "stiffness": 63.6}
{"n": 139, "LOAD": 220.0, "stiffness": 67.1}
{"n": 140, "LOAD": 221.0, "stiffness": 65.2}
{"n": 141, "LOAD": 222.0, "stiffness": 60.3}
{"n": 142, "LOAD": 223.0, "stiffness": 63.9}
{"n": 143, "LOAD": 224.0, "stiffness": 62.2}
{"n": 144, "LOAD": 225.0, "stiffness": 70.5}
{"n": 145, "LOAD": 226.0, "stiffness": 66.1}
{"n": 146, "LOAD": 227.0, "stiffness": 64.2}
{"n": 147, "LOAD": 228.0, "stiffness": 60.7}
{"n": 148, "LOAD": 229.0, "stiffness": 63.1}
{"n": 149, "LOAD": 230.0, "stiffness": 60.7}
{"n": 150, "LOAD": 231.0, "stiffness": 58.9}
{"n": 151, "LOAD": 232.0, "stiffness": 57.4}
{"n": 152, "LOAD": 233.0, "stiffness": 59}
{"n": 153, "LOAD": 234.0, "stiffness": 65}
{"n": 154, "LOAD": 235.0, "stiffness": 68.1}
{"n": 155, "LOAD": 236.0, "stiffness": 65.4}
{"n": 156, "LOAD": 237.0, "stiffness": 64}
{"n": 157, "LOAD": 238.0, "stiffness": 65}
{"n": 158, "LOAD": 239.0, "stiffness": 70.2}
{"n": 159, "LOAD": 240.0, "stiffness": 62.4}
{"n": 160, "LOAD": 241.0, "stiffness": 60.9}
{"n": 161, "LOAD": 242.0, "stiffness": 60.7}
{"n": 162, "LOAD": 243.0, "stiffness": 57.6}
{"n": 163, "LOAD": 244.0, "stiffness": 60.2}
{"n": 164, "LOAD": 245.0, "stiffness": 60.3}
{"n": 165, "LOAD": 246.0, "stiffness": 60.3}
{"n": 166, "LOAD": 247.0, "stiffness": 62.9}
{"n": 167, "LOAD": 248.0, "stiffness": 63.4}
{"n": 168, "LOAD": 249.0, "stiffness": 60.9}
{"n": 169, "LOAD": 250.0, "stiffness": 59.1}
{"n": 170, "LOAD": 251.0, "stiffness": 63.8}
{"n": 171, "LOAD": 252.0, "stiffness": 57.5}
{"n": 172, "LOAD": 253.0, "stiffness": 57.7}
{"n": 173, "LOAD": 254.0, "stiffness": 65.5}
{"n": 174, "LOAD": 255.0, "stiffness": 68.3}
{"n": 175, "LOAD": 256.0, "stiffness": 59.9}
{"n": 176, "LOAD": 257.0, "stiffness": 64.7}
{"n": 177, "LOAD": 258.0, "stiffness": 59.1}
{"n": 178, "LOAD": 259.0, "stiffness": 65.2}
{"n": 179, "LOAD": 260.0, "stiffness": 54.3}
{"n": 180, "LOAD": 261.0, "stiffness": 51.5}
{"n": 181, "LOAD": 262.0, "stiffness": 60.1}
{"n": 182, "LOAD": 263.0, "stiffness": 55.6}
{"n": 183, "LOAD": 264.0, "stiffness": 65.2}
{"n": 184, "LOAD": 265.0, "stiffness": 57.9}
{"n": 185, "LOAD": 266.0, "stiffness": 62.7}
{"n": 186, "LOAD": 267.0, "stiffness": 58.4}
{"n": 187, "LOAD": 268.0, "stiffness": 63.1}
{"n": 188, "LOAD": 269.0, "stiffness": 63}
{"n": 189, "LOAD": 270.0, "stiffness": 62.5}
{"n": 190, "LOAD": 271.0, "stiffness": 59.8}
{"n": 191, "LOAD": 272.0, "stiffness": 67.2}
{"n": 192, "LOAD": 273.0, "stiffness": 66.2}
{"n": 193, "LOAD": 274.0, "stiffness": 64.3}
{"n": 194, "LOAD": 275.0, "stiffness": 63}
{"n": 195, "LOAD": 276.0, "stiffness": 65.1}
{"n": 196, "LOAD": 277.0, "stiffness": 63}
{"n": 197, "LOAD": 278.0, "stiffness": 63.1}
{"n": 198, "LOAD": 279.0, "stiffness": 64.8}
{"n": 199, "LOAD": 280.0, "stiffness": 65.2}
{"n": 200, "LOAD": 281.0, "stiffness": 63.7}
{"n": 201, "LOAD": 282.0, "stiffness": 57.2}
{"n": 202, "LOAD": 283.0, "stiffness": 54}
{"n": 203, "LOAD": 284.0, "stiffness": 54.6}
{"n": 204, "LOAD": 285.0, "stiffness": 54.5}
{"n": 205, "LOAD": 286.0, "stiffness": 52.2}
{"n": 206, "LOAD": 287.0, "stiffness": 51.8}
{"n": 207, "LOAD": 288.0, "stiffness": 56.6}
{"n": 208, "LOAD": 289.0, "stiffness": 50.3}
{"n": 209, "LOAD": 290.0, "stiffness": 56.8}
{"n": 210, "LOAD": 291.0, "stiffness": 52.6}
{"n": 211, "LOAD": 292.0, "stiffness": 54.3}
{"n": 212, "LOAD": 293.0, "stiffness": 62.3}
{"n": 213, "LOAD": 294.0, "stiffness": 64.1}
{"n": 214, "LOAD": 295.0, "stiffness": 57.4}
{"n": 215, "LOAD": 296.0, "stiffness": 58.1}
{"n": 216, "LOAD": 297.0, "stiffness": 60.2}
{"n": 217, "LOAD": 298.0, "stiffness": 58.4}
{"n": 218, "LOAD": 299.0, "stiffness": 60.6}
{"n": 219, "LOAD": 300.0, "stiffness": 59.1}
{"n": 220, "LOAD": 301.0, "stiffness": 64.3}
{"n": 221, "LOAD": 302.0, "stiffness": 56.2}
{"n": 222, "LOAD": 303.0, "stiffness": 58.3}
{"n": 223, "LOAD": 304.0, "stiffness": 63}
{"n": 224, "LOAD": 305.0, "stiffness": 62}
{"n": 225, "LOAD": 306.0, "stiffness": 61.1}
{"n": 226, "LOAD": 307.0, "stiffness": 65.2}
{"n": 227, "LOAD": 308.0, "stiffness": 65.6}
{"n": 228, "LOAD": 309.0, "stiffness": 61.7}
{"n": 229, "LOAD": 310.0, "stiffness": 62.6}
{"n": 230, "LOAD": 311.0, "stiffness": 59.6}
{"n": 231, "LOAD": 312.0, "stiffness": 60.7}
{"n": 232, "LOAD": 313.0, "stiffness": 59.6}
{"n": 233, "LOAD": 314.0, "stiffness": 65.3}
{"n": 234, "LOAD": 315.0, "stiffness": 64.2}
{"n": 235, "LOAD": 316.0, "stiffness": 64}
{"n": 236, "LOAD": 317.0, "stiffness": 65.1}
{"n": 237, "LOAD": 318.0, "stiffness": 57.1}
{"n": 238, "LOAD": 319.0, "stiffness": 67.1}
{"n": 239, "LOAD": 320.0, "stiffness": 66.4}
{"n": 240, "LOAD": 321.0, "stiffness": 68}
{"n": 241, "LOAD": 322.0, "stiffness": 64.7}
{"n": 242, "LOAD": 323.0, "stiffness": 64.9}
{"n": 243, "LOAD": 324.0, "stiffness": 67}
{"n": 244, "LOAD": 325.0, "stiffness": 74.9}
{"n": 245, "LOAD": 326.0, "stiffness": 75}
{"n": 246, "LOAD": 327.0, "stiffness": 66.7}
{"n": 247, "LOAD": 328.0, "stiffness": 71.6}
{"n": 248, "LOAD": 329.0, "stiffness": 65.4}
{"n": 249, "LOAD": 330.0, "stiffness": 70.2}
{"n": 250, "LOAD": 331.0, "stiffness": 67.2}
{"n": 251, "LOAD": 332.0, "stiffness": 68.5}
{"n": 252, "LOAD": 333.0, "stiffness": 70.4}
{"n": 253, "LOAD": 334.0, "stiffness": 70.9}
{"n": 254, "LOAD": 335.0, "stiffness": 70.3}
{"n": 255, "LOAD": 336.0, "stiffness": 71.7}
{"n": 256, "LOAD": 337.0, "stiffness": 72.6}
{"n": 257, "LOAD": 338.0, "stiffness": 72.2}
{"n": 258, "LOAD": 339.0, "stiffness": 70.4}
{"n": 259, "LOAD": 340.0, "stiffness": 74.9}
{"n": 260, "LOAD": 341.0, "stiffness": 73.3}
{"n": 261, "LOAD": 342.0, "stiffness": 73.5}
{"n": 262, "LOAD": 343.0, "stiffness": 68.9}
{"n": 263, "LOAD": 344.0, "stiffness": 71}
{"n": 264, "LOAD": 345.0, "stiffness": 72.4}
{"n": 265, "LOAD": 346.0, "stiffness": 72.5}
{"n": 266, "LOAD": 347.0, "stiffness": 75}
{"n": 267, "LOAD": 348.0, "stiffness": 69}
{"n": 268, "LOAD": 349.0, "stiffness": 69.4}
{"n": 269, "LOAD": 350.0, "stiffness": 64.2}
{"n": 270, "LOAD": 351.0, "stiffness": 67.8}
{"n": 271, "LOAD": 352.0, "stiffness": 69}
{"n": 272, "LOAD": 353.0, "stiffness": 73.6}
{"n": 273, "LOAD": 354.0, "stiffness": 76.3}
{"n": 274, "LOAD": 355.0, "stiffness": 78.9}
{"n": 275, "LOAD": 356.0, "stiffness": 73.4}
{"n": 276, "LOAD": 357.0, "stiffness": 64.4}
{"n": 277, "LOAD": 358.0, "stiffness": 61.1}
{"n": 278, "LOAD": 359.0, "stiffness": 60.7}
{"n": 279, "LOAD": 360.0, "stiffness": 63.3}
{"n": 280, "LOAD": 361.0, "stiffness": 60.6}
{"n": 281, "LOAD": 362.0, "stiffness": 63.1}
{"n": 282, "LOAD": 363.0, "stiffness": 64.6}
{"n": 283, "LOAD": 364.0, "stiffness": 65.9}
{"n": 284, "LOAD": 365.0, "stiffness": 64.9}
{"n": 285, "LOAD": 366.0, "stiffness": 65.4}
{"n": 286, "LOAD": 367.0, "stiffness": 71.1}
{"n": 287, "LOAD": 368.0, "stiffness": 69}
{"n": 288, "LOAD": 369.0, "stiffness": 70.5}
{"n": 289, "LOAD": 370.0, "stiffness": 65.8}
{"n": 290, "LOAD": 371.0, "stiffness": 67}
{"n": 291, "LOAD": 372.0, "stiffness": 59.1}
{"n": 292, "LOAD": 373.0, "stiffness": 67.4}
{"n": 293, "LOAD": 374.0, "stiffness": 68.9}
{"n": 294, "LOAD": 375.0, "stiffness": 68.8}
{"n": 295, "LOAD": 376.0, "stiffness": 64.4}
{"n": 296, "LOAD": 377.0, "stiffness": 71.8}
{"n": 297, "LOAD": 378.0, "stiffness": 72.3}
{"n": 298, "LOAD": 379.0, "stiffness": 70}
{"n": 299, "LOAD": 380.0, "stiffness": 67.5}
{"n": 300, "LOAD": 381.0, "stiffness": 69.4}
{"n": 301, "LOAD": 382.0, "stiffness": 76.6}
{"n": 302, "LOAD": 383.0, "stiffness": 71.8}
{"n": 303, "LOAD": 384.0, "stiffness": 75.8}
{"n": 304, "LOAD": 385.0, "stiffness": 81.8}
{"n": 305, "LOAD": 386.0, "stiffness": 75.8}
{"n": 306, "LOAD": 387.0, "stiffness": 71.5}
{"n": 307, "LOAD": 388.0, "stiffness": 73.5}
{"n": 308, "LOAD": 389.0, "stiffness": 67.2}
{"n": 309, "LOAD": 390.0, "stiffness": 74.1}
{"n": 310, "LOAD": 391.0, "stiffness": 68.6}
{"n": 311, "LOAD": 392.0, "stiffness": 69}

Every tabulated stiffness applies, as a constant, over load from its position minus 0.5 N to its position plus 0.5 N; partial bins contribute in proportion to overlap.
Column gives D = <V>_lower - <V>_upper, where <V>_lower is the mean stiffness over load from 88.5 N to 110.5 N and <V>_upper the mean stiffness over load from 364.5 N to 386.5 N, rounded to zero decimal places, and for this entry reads 11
